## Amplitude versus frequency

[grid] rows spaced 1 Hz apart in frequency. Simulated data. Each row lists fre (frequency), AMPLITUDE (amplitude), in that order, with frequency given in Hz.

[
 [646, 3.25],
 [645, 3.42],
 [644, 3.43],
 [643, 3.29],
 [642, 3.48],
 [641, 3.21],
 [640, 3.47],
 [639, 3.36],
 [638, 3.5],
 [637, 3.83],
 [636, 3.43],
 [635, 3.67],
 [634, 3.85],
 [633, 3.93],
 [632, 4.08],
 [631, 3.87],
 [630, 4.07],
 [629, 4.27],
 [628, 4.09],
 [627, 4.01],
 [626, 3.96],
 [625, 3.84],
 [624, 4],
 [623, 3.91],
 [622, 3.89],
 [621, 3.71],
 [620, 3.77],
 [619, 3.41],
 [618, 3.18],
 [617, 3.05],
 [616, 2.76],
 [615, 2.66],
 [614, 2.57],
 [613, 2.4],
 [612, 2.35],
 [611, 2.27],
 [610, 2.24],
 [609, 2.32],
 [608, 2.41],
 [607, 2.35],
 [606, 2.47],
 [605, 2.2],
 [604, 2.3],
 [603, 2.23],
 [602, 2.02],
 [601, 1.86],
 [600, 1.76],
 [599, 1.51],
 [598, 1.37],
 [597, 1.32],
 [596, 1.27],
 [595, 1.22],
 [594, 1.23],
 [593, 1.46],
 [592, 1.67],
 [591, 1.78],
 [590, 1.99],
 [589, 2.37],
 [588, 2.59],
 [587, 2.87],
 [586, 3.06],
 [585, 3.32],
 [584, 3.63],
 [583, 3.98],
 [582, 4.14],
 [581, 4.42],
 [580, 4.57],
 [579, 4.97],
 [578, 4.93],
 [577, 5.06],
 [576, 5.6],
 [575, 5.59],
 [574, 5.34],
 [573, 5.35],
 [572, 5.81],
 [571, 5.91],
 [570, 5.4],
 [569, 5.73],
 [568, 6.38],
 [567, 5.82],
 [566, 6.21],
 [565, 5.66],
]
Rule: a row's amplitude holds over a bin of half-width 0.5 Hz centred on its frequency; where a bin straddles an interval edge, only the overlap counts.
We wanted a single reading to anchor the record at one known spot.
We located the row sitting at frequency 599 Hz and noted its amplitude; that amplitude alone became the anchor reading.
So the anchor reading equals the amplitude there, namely 1.51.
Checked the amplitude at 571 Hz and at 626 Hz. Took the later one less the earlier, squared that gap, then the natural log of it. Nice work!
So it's 1.3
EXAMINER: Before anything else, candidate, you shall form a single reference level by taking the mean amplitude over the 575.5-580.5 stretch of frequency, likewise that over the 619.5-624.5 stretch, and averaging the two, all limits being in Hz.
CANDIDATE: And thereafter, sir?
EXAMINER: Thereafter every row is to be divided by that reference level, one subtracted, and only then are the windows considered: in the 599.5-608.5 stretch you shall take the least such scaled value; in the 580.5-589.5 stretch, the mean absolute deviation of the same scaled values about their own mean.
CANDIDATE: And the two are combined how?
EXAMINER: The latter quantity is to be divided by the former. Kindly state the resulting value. -0.22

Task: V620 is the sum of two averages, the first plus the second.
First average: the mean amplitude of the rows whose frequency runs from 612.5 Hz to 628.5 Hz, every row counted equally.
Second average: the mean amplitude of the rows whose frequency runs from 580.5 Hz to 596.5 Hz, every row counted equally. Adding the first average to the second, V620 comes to 6.0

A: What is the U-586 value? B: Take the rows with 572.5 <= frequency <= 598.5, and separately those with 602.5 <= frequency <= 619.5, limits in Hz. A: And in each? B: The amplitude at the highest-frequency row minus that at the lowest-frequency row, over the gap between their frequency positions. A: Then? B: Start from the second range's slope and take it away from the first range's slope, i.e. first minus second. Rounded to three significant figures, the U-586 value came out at -0.233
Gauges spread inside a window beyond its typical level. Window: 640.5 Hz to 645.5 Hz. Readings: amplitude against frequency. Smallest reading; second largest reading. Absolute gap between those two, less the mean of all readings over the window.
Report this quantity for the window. -3.1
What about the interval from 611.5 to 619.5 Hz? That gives -2.0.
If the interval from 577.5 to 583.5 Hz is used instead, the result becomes -3.6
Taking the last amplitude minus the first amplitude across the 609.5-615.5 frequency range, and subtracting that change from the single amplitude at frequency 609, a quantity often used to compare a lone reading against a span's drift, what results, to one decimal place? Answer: 1.9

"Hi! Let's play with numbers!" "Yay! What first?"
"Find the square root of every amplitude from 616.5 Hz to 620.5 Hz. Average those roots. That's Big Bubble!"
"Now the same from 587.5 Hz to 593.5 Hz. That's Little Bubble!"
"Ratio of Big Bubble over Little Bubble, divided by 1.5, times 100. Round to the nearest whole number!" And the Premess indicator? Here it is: 87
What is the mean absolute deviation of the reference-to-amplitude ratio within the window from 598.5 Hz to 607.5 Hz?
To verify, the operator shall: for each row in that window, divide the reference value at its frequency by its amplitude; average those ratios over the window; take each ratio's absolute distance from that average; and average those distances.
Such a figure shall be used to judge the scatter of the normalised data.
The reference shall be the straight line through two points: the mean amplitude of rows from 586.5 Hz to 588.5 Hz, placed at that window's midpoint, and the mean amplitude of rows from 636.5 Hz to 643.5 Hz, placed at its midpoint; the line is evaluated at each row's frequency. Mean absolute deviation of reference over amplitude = 0.18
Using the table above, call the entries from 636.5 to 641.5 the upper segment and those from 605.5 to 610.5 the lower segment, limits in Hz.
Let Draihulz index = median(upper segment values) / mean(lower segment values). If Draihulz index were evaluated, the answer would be 1.5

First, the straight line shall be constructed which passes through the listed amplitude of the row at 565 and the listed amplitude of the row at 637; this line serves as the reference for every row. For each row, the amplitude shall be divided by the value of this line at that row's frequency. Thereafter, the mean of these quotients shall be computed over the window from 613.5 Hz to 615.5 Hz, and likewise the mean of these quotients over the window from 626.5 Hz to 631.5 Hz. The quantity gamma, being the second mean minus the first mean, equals 0.4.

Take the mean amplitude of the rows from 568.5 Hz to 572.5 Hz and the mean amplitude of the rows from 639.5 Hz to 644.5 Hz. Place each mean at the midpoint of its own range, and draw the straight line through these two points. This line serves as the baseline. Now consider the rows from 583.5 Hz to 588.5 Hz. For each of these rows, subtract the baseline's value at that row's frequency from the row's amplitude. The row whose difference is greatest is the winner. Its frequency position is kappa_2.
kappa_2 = 584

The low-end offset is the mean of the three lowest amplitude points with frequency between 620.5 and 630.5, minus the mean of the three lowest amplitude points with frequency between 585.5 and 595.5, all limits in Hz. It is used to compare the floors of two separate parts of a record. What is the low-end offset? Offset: 2.5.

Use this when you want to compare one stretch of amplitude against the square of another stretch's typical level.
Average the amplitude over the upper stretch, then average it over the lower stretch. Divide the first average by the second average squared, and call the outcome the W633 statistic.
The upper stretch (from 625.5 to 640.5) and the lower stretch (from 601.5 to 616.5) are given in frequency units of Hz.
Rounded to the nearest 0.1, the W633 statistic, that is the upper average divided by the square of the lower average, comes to 0.7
